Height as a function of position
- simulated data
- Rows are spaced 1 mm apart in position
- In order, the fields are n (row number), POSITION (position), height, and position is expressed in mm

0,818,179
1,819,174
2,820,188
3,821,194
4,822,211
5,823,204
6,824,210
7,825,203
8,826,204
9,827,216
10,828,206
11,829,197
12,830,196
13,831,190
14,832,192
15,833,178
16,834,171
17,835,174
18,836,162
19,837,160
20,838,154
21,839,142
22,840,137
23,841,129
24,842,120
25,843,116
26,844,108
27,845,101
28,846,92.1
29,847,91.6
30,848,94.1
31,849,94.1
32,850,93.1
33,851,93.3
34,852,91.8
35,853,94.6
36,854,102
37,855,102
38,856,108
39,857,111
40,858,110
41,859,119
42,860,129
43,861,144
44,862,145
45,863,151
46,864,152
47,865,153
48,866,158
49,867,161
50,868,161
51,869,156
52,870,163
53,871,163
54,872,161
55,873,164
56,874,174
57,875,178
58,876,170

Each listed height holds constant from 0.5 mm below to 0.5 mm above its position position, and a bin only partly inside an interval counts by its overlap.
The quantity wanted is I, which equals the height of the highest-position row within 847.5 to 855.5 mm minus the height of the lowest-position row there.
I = 8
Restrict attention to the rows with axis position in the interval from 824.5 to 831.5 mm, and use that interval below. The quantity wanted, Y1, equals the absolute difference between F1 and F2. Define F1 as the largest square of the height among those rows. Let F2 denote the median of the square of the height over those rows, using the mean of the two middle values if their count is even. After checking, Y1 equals 5447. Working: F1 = 46656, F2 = 41209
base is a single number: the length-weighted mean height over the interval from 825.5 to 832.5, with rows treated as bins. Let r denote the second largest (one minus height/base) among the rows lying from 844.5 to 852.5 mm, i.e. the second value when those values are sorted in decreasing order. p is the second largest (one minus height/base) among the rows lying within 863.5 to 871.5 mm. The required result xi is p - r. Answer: -0.3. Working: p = 0.236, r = 0.54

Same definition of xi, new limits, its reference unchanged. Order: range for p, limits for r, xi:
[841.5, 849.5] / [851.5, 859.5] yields 0.0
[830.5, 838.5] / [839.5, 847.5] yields -0.3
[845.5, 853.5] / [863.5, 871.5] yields 0.3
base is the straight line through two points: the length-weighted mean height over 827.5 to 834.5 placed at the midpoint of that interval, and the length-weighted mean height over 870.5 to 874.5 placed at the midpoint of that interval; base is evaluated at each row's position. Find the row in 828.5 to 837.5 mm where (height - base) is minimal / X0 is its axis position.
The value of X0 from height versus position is 837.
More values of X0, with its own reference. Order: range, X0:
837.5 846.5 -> 846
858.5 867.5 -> 859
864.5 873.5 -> 865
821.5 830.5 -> 830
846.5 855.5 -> 847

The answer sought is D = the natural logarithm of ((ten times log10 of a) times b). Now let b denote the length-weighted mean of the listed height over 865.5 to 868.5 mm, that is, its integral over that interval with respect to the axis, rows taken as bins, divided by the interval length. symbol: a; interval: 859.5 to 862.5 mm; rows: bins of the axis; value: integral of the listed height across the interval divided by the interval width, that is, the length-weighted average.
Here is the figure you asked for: 8.14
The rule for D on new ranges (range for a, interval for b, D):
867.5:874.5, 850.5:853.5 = 7.63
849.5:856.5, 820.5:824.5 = 8.31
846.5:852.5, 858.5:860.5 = 7.80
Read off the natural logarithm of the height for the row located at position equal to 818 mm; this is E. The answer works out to 5.19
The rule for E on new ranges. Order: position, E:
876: 5.14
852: 4.52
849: 4.54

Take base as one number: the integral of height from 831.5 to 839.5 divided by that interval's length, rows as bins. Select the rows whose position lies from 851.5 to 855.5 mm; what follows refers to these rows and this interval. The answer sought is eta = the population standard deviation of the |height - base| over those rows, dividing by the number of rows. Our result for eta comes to 5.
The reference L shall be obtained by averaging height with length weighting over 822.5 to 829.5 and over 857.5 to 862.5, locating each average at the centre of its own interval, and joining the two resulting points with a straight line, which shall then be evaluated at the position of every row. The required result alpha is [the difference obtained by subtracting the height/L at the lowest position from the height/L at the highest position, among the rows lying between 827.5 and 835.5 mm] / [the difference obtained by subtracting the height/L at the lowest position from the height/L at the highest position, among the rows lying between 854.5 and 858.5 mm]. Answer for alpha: -0.9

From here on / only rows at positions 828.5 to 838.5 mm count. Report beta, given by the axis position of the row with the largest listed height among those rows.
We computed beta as 829 mm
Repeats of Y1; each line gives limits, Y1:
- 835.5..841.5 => 4304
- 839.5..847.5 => 6209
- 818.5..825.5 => 3312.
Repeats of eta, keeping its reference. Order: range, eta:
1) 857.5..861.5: 13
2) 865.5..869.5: 2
